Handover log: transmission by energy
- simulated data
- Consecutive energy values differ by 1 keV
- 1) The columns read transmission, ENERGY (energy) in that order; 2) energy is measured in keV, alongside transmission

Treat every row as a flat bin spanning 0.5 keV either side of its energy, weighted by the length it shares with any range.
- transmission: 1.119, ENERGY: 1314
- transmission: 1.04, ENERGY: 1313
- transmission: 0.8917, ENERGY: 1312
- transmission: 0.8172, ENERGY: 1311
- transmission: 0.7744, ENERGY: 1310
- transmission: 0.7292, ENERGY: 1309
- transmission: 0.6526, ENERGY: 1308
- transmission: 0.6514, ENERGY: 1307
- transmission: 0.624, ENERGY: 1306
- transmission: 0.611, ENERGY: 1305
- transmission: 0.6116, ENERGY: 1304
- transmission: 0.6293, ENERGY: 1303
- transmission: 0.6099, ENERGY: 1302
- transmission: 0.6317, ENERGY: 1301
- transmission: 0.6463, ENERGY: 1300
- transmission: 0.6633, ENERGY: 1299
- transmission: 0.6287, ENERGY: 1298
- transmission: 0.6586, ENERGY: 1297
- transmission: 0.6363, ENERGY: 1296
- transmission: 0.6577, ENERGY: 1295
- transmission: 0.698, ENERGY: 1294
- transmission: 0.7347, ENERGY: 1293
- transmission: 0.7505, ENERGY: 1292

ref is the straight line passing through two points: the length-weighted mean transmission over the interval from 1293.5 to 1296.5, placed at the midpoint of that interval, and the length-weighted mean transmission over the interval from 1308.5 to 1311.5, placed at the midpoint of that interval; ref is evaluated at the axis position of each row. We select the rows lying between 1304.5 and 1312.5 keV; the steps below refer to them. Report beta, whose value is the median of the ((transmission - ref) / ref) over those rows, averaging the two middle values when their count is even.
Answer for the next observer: -0.091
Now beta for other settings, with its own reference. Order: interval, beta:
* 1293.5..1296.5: -0.009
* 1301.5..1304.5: -0.147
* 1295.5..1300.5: -0.052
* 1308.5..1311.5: 0.001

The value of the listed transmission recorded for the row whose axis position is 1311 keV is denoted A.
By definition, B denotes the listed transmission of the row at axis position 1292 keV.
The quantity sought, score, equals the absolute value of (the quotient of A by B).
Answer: 1.09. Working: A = 0.8172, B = 0.7505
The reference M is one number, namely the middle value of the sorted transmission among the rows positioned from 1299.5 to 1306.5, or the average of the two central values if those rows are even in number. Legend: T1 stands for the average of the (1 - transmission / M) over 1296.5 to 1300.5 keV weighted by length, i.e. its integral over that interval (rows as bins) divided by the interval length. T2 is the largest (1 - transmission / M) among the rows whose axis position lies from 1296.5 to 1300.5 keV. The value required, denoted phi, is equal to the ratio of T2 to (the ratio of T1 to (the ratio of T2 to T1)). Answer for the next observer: 0.0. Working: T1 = -0.04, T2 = -0.008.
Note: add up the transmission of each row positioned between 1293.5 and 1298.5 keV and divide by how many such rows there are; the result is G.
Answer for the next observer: 0.656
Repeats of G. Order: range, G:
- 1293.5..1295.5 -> 0.678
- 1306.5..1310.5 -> 0.702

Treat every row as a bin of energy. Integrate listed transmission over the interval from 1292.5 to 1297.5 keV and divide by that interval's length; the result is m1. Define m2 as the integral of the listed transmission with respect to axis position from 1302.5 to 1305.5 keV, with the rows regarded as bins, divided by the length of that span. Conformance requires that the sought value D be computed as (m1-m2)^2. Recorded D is 0.004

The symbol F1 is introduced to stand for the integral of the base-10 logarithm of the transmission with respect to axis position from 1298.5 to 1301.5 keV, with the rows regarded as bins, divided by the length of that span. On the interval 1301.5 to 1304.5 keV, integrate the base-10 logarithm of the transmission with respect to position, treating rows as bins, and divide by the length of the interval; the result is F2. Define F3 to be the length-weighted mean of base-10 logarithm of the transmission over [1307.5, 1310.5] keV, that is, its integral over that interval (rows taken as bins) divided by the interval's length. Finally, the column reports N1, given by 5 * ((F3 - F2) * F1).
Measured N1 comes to -0.06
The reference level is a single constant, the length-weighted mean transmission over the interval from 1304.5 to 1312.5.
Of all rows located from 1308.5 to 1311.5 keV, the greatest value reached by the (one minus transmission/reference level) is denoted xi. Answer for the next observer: -0.014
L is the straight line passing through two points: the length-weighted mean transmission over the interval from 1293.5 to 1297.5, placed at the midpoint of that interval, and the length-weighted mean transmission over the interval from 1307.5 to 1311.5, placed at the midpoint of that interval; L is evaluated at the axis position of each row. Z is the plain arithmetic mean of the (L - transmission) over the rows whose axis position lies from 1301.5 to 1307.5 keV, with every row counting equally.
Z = 0.09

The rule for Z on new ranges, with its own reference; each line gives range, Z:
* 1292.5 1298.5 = -0.01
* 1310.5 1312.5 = -0.10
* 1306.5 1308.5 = 0.08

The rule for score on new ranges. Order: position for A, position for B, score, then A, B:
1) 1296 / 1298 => 1.01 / 0.6363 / 0.6287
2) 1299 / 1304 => 1.08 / 0.6633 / 0.6116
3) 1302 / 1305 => 1.00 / 0.6099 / 0.611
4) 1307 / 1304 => 1.07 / 0.6514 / 0.6116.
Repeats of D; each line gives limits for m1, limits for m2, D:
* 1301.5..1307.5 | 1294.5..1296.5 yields 0.001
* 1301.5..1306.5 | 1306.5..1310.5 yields 0.007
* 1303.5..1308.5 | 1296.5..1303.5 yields 0.000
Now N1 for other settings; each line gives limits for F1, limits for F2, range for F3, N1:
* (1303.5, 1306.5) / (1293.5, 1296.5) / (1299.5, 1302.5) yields 0.02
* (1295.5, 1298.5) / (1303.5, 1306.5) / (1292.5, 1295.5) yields -0.05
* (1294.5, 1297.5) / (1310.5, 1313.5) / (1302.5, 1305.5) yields 0.16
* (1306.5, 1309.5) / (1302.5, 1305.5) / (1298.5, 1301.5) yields -0.02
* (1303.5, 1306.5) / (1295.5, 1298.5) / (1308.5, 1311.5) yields -0.09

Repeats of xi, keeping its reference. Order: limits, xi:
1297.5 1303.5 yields 0.152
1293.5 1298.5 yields 0.126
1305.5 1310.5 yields 0.132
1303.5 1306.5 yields 0.150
